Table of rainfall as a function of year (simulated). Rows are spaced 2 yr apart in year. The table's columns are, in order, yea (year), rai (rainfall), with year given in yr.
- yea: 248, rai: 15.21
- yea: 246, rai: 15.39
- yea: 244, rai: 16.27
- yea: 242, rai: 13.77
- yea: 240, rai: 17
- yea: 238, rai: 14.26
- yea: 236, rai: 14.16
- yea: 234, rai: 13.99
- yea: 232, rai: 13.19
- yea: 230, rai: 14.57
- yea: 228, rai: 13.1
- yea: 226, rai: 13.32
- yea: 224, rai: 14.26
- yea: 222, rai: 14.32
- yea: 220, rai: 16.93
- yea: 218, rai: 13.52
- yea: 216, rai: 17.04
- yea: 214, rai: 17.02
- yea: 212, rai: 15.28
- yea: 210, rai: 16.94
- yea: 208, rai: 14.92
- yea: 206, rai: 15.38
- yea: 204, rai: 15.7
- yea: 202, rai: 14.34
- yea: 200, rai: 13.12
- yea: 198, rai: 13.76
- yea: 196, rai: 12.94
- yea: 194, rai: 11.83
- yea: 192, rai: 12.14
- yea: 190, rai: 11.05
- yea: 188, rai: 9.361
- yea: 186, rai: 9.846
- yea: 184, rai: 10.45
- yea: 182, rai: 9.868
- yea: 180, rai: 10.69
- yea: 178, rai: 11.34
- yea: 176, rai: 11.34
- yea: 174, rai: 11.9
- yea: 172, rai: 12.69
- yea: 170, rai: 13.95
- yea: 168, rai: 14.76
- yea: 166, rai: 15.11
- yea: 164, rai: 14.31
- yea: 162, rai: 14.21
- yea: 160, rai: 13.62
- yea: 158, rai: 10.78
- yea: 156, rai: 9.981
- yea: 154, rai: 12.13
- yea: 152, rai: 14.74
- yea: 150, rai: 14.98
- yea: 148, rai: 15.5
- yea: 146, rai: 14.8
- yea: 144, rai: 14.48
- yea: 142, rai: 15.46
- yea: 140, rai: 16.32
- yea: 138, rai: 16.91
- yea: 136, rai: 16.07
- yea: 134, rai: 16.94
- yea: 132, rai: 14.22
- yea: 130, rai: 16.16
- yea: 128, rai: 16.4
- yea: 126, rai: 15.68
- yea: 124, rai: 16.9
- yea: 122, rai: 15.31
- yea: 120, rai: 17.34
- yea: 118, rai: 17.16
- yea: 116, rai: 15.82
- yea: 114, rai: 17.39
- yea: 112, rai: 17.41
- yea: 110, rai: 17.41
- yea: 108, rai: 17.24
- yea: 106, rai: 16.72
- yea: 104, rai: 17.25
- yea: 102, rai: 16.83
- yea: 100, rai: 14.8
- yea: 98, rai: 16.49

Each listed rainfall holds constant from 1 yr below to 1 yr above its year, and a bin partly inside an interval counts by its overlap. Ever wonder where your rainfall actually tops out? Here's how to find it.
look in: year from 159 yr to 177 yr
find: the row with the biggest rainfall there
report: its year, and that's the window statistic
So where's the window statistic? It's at 166 yr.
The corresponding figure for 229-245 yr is 240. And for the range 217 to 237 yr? 220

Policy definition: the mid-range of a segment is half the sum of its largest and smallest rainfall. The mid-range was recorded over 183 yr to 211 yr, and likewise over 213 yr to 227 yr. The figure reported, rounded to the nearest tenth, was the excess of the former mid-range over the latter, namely -2.0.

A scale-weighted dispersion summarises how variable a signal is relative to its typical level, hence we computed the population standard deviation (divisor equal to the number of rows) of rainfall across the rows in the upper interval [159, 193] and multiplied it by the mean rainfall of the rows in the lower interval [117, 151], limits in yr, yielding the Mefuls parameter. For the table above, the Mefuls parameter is 29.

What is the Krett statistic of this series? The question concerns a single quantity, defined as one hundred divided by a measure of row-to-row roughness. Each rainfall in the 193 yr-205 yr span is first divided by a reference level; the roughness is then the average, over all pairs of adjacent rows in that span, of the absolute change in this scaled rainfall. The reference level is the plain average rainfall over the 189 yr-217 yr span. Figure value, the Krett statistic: 1397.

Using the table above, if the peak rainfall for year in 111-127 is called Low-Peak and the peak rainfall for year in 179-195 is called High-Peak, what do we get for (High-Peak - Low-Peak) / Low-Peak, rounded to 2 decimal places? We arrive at -0.30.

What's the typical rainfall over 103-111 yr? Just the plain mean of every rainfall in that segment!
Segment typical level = 17.2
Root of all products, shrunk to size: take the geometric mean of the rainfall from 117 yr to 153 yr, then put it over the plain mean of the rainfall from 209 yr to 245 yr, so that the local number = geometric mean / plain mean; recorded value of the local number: 1.06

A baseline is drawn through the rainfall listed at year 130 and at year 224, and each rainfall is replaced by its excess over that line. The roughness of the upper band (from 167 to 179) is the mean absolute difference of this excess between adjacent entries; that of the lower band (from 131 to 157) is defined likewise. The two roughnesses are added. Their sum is 1.76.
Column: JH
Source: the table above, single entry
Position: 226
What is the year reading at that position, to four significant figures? 13.32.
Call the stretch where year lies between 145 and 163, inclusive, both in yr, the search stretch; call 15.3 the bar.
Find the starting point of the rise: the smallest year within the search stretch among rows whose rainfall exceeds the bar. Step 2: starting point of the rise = 148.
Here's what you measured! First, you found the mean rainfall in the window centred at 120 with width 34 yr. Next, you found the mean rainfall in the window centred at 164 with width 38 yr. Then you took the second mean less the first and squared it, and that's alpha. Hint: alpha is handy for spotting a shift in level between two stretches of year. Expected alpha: 13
